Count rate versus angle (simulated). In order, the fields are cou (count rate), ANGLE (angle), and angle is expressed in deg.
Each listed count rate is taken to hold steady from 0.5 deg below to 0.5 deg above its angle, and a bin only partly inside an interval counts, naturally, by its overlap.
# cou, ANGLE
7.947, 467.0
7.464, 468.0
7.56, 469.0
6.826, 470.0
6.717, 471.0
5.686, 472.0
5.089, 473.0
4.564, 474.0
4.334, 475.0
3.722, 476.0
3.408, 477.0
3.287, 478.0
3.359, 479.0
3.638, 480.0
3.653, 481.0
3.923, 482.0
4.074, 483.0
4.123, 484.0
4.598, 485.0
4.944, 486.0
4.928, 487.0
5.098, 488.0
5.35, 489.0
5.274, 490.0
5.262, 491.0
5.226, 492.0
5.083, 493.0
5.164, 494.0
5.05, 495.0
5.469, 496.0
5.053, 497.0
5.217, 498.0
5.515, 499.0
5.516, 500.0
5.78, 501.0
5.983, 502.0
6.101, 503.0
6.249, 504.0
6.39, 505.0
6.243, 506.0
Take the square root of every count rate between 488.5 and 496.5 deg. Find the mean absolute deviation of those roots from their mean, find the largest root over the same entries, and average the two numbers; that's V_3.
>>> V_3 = 1.18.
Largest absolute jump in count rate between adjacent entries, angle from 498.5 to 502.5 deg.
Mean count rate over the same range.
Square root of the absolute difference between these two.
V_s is 2.3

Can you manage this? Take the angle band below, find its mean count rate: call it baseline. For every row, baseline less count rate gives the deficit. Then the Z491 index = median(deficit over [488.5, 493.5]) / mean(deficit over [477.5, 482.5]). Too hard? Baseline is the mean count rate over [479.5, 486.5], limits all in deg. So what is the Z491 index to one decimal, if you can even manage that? -2.0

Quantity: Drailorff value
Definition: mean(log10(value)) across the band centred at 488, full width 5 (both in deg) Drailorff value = 0.709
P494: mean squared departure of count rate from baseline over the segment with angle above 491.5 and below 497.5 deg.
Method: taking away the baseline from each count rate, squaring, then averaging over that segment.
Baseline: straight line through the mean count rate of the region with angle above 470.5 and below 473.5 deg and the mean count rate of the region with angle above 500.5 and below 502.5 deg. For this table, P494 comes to 0.5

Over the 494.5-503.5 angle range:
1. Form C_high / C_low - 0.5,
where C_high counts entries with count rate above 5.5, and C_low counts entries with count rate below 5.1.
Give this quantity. 2.0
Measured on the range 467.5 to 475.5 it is 1.2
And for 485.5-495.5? -0.5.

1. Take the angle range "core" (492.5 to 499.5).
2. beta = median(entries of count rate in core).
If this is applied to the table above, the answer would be 5.2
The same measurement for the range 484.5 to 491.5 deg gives 5.1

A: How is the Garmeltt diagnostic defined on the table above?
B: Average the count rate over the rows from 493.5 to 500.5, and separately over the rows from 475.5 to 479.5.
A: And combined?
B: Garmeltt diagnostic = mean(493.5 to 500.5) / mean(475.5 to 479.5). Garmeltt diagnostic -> 1.5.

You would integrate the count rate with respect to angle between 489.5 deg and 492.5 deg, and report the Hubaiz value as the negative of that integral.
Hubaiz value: -16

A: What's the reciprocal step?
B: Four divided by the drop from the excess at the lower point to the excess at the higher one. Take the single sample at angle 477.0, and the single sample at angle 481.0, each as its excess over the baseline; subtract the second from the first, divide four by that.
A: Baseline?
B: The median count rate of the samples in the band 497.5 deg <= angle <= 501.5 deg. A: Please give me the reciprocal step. -16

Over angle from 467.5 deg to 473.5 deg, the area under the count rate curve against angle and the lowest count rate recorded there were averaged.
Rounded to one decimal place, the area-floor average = 22.2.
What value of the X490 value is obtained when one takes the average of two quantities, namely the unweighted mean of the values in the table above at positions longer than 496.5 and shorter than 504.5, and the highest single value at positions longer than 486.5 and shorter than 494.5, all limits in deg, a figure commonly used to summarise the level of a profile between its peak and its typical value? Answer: 5.51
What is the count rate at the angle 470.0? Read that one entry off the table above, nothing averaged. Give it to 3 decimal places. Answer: 6.826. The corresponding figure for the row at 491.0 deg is 5.262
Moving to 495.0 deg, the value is 5.050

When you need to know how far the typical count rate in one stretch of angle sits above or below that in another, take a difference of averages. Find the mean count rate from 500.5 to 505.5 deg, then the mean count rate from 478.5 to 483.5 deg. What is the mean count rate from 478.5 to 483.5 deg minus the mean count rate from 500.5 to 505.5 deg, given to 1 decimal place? -2.4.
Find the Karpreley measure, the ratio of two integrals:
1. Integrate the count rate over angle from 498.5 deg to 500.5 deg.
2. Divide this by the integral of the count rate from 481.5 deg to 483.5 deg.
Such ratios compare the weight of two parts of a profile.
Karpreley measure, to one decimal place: 1.4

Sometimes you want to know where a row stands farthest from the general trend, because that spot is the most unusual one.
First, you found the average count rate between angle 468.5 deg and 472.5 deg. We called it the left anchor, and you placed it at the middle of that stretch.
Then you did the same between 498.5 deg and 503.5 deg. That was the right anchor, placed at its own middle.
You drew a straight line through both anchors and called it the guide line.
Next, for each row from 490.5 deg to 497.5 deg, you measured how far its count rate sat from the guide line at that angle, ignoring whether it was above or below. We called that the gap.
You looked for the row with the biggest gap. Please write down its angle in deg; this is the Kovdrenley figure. 493.0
